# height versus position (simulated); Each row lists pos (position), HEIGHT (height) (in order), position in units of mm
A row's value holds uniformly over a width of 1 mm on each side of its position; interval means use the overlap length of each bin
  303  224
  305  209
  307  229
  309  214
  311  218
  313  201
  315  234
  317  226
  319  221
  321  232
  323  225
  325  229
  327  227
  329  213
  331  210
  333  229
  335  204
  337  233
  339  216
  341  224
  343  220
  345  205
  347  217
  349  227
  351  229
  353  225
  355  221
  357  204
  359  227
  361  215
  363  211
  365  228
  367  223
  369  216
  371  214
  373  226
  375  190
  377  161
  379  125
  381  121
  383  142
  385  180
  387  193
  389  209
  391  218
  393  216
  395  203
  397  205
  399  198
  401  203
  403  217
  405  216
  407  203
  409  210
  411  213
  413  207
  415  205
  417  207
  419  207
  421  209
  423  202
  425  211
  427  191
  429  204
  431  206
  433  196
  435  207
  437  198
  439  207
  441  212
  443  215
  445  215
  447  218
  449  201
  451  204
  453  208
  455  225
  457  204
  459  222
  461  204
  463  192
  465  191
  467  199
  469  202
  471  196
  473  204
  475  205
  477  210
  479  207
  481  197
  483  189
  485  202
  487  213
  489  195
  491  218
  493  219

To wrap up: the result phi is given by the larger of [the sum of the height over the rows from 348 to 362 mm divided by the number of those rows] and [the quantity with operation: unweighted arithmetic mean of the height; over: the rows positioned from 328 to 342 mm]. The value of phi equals 221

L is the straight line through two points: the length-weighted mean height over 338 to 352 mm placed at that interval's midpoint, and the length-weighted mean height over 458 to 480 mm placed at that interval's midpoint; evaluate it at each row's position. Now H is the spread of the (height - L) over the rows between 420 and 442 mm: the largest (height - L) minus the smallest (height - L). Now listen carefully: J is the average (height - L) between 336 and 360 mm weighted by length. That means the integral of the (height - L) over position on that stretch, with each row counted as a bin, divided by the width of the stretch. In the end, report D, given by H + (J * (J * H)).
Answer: 65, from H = 23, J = 1.4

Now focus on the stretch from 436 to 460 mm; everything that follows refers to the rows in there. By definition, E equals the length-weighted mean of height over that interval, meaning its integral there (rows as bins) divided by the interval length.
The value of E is 211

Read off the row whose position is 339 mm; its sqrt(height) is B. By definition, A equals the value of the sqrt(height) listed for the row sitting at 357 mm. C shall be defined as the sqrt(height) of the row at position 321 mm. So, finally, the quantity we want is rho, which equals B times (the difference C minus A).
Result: 14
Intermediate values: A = 14.3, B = 14.70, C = 15.2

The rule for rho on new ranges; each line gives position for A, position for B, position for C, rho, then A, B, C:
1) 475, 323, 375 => -8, 14.3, 15.00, 13.8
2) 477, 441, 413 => -2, 14.5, 14.56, 14.4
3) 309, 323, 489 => -10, 14.6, 15.00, 14.0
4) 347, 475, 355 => 2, 14.7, 14.32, 14.9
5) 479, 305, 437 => -5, 14.4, 14.46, 14.1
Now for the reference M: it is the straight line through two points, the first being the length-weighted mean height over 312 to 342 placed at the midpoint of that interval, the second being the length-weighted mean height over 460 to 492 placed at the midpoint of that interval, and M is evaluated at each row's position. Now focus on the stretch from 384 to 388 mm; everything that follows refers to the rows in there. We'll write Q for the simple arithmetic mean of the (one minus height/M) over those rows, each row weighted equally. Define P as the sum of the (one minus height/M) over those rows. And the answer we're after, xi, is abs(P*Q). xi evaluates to 0.0323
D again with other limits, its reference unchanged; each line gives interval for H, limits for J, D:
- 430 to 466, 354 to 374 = 93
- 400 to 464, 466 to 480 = 70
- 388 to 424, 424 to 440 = 594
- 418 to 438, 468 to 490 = 21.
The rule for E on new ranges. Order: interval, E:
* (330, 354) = 220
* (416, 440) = 204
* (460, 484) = 200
